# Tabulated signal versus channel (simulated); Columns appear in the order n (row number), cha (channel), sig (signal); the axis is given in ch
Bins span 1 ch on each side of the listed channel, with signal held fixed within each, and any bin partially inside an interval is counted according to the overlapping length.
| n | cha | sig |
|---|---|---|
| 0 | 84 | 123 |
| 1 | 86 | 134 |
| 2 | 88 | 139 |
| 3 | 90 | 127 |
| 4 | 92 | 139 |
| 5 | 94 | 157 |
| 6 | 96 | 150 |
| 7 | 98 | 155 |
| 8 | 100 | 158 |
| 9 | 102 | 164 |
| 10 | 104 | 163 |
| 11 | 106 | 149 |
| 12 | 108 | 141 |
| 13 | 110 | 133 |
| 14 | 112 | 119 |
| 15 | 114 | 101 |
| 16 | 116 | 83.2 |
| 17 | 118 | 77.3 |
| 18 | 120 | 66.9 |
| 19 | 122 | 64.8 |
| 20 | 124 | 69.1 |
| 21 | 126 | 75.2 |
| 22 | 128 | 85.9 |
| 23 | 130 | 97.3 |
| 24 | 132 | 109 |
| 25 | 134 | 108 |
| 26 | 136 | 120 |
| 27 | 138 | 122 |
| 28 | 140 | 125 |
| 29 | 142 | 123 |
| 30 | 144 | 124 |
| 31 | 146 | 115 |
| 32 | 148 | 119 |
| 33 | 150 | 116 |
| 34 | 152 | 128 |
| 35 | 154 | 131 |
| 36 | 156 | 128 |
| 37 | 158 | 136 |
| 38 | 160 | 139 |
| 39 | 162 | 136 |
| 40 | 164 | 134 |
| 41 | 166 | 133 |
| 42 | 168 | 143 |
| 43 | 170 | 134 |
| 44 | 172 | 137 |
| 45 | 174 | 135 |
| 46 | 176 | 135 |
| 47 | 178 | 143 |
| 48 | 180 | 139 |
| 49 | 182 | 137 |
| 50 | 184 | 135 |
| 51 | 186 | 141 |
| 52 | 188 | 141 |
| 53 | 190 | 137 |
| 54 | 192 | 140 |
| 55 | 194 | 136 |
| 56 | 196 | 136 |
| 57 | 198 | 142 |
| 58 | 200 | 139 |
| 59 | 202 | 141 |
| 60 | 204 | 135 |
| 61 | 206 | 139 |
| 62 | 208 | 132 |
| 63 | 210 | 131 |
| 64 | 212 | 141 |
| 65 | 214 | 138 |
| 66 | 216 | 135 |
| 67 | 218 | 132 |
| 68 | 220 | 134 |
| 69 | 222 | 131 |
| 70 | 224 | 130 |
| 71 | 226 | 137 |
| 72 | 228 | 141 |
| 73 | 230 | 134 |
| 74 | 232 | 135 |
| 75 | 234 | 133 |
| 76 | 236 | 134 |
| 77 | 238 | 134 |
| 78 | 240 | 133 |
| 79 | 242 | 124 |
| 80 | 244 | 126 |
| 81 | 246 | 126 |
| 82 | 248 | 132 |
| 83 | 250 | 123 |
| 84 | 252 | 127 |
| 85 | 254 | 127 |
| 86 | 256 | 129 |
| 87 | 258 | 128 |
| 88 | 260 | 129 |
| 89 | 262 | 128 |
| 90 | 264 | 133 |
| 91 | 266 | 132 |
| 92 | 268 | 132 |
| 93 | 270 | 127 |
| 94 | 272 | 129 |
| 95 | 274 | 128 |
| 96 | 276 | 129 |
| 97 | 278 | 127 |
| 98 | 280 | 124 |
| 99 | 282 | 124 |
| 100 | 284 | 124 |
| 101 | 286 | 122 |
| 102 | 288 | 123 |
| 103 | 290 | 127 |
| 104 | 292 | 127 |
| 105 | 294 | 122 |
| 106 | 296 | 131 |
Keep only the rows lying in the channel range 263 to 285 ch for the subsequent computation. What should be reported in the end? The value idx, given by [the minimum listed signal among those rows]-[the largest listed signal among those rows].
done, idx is -9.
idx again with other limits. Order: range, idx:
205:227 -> -11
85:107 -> -37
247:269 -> -10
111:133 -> -54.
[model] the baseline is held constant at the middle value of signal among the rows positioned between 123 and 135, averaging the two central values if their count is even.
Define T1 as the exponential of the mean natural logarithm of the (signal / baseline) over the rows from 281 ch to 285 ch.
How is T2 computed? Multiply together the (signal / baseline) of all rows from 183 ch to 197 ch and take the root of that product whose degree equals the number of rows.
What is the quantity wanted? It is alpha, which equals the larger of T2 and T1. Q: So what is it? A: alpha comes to 1.51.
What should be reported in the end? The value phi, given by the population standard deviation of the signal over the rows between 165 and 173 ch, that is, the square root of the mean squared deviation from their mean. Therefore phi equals 3.9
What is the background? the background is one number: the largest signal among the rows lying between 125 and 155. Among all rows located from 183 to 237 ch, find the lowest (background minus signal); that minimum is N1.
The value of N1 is -11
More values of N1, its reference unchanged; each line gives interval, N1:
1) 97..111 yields -33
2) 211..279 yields -10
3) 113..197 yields -12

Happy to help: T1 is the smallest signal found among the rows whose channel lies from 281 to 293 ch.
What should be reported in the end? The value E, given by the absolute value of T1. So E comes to 122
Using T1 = 122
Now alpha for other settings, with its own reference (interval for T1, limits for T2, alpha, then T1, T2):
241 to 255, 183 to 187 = 1.51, 1.38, 1.51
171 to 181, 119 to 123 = 1.50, 1.50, 0.72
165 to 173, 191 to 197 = 1.50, 1.49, 1.50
